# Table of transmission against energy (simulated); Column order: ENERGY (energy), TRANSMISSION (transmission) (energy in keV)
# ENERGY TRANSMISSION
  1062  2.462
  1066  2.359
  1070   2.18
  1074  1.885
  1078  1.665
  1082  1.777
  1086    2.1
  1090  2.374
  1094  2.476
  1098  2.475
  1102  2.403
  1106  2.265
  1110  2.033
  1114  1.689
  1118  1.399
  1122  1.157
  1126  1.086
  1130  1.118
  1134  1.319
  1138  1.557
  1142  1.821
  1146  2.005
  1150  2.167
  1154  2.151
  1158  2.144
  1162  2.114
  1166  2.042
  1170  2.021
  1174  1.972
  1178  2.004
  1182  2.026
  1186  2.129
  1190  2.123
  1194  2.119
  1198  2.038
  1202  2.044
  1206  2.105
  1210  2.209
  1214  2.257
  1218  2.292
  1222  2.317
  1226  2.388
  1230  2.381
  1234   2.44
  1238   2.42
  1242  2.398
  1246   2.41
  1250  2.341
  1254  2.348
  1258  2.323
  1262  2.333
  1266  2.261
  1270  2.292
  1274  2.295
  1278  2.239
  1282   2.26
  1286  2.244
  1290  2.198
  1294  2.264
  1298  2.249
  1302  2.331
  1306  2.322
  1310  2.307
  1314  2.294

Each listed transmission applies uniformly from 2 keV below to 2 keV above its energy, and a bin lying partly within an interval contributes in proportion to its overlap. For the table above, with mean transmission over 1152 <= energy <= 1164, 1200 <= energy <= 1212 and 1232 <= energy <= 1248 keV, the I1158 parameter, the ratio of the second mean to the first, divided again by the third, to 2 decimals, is 0.41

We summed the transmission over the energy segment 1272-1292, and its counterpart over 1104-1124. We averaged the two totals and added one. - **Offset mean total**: 10.89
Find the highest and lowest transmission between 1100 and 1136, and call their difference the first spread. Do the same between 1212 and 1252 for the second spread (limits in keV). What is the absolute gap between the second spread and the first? 1.13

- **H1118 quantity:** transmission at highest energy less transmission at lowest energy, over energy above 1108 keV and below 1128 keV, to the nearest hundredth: -0.95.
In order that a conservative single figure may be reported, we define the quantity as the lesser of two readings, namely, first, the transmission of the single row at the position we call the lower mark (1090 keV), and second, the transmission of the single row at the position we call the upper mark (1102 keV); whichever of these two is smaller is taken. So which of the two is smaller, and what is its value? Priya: 2.37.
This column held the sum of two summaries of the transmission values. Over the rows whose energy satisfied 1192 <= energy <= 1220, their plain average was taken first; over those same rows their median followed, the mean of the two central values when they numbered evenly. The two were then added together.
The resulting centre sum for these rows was 4.3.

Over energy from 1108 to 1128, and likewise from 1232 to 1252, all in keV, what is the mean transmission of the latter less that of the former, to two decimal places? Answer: 0.93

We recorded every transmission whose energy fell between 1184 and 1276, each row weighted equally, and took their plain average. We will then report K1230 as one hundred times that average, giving 227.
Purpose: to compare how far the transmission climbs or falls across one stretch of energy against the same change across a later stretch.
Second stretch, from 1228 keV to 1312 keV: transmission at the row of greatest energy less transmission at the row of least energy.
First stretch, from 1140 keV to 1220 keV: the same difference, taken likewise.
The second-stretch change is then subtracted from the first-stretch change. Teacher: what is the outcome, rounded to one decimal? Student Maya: 0.5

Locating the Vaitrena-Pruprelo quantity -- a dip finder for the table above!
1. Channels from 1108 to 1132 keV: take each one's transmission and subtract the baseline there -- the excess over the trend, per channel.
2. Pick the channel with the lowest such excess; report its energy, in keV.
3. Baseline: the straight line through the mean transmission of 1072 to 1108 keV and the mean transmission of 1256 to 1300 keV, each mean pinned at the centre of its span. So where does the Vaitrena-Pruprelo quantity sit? 1126 keV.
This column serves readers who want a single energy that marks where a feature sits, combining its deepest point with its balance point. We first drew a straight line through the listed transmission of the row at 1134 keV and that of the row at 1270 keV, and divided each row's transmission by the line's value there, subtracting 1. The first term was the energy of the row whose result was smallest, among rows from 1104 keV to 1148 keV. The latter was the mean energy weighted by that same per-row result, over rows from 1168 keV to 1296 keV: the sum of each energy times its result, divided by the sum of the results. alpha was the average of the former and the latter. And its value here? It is 1163.4 keV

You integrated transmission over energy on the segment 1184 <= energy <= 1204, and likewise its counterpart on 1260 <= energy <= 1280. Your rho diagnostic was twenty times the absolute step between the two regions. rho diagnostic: 77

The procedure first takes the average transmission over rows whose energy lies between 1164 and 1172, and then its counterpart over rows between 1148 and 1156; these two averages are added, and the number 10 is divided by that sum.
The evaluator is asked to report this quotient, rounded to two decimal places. 2.39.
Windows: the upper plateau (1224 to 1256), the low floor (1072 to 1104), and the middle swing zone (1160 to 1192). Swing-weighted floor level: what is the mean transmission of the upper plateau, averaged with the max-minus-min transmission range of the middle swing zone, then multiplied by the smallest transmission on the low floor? 2.1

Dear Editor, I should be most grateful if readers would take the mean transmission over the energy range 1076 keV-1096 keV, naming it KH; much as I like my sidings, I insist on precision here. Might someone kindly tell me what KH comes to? 2.08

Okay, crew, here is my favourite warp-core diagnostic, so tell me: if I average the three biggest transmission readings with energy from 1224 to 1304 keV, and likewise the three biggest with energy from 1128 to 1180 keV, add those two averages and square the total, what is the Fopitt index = 21.0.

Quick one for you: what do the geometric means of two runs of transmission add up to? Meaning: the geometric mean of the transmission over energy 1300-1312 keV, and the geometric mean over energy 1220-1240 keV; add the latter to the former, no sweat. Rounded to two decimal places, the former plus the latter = 4.71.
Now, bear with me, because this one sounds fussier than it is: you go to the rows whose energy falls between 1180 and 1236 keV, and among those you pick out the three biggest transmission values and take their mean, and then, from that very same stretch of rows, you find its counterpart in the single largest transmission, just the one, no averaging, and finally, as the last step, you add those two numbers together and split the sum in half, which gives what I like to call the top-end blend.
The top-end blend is 2.42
